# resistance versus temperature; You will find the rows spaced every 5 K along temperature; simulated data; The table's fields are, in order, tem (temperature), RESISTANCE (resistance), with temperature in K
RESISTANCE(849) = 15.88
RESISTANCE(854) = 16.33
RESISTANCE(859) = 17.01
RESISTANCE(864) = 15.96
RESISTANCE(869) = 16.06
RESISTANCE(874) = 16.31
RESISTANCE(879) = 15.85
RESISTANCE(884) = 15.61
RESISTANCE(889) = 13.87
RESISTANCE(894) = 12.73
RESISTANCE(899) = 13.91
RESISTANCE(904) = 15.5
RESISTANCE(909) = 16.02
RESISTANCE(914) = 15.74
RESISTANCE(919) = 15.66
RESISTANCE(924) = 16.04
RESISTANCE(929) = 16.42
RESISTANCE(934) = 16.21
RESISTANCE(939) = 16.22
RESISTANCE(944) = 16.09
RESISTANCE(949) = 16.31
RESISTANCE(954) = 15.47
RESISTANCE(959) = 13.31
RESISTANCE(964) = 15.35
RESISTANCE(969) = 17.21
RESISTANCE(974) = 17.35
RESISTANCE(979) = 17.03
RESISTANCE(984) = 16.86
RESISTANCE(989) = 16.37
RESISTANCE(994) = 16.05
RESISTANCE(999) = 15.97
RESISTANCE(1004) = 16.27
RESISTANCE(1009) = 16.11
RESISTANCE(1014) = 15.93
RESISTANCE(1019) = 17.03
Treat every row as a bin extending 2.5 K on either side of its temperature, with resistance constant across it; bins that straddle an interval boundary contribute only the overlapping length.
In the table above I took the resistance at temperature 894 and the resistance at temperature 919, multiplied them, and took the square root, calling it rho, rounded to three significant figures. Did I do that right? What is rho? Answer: 14.1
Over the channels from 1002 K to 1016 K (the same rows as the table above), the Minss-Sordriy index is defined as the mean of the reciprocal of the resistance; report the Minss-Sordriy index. 0.0621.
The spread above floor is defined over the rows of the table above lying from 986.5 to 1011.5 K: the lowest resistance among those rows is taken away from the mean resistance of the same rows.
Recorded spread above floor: 0.2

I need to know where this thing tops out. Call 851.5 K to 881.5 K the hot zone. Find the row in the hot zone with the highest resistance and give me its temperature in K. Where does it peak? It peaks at 859 K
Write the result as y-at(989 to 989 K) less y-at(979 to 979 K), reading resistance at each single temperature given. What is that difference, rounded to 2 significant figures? -0.66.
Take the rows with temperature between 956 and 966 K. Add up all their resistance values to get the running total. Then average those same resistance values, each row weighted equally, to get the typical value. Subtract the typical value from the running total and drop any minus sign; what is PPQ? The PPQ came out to 14.3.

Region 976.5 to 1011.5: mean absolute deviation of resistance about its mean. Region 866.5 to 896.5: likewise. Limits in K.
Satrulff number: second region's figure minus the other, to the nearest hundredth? 0.86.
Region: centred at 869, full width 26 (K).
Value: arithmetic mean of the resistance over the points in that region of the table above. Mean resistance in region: 16.2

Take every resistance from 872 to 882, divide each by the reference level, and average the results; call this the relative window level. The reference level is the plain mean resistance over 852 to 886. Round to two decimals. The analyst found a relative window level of 0.99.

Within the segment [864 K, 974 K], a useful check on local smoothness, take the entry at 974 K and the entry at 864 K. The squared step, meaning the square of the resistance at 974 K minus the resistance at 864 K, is 1.9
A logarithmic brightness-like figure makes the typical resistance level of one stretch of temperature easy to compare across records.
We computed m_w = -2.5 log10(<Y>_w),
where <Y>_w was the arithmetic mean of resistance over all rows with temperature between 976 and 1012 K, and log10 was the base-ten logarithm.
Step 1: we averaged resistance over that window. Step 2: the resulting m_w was -3.04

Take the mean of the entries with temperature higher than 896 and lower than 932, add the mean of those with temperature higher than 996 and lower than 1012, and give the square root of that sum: 5.63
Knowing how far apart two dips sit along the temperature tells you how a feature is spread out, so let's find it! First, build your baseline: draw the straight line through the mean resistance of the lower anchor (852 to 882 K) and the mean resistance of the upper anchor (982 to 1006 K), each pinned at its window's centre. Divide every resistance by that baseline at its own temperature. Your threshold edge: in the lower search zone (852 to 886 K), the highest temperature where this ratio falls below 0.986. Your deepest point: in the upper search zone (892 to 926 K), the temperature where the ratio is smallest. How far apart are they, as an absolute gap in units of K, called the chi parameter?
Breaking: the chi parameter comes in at 10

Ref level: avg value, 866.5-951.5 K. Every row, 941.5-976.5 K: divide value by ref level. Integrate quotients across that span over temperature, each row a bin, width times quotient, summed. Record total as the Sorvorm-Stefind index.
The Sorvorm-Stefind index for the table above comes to 36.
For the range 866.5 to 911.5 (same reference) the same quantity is 44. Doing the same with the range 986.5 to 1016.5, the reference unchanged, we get 31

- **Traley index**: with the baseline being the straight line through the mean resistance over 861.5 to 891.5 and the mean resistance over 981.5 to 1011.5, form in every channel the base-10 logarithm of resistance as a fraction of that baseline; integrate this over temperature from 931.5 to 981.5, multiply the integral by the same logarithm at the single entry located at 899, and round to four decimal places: 0.0027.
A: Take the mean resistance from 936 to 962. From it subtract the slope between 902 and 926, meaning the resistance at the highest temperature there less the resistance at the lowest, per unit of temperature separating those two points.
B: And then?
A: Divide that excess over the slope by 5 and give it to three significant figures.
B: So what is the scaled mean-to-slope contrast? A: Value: 3.09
